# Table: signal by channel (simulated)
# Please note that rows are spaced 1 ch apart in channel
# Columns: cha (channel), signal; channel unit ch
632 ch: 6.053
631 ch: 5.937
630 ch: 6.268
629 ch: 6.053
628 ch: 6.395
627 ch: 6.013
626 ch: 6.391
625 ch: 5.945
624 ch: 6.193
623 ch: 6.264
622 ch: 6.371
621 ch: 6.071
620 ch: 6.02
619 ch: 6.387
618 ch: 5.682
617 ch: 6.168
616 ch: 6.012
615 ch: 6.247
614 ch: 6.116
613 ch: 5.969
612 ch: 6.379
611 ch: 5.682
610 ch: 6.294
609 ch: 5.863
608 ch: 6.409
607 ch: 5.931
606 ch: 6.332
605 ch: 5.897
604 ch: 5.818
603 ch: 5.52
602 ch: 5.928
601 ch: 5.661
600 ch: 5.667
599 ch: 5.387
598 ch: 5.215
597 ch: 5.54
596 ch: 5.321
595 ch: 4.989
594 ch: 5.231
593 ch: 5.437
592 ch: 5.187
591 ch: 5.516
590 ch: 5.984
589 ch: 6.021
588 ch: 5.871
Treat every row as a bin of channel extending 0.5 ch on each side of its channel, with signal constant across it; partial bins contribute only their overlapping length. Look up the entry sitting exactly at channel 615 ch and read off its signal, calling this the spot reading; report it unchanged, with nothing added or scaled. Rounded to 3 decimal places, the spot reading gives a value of 6.247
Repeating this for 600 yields 5.667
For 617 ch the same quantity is 6.168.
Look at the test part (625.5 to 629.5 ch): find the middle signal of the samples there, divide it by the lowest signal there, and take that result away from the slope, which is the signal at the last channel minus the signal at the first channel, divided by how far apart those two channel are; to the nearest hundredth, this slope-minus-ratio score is -1.15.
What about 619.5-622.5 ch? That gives -0.83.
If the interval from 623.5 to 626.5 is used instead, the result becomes -0.94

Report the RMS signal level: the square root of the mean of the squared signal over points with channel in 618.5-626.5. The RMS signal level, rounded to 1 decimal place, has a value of 6.2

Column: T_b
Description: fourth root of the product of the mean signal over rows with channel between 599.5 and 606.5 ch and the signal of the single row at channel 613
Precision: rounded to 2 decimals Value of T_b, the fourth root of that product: 2.43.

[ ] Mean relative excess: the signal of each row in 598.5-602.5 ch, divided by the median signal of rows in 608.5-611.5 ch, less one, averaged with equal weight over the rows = -0.034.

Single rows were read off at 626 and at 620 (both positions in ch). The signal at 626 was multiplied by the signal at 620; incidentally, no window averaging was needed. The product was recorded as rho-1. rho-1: 38.5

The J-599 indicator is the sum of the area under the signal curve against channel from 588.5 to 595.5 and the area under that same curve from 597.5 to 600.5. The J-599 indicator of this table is 55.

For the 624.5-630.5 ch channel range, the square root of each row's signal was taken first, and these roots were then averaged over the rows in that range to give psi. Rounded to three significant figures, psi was 2.49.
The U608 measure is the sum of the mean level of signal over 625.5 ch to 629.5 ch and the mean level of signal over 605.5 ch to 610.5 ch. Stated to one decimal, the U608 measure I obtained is 12.4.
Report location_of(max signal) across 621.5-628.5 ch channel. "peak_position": 628 ch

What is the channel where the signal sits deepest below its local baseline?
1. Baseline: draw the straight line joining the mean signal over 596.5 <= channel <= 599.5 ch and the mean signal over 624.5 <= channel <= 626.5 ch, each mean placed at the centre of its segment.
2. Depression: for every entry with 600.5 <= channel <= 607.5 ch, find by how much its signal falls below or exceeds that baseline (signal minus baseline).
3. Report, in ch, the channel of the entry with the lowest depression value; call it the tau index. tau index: 603 ch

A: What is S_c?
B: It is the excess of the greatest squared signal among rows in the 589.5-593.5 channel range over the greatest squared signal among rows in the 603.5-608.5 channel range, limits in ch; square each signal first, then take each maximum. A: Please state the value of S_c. -5.3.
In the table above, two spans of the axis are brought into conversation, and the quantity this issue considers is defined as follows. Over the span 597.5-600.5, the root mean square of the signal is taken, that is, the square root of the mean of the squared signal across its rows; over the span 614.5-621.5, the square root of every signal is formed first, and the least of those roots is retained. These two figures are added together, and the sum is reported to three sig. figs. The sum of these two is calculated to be 7.81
